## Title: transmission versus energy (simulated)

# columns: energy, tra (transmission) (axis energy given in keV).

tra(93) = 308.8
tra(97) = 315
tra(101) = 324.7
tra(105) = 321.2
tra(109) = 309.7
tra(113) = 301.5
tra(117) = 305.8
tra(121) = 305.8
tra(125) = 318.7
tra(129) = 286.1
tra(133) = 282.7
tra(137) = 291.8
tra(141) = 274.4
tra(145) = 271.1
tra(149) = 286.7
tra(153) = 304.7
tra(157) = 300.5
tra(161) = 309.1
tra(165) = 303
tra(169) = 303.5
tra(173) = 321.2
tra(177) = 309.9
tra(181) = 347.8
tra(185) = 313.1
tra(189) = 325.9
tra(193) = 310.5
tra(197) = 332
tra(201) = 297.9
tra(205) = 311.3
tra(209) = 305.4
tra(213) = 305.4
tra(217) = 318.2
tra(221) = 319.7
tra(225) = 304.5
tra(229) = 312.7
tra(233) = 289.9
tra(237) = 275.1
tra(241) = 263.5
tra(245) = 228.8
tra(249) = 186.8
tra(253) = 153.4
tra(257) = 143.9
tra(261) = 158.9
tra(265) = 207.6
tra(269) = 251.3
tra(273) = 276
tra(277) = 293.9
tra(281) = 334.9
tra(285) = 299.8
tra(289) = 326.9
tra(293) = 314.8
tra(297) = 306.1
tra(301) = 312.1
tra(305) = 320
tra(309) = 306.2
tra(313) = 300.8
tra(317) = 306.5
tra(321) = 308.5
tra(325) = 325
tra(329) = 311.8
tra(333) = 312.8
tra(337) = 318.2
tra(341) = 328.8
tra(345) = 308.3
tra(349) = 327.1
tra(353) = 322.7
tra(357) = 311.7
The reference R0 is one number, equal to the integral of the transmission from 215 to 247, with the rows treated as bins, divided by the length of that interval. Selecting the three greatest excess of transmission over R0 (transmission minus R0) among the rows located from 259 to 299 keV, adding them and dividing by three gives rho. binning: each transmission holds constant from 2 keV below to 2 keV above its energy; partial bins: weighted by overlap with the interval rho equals 36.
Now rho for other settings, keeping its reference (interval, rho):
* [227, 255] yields 4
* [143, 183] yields 37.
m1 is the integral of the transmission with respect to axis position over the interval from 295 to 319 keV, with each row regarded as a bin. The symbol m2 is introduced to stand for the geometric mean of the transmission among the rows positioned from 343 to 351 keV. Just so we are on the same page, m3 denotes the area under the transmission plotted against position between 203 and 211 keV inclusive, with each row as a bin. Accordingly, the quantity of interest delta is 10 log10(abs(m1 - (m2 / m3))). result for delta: 38.7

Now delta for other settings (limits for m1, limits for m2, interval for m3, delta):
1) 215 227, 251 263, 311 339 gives 35.8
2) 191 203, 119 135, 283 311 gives 35.8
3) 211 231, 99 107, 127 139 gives 38.0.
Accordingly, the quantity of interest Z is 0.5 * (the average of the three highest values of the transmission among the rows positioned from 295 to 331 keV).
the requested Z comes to 160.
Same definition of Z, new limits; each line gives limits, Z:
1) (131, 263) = 168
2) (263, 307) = 164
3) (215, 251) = 158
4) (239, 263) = 113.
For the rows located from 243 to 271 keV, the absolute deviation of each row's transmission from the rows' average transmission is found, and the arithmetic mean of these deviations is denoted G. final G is 34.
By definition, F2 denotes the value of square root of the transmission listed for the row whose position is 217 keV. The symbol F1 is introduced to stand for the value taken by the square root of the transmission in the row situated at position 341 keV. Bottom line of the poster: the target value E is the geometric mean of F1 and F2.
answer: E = 18.0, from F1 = 18.1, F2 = 17.8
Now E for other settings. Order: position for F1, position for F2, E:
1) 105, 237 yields 17.2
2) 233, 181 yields 17.8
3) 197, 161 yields 17.9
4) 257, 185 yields 14.6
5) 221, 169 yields 17.6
